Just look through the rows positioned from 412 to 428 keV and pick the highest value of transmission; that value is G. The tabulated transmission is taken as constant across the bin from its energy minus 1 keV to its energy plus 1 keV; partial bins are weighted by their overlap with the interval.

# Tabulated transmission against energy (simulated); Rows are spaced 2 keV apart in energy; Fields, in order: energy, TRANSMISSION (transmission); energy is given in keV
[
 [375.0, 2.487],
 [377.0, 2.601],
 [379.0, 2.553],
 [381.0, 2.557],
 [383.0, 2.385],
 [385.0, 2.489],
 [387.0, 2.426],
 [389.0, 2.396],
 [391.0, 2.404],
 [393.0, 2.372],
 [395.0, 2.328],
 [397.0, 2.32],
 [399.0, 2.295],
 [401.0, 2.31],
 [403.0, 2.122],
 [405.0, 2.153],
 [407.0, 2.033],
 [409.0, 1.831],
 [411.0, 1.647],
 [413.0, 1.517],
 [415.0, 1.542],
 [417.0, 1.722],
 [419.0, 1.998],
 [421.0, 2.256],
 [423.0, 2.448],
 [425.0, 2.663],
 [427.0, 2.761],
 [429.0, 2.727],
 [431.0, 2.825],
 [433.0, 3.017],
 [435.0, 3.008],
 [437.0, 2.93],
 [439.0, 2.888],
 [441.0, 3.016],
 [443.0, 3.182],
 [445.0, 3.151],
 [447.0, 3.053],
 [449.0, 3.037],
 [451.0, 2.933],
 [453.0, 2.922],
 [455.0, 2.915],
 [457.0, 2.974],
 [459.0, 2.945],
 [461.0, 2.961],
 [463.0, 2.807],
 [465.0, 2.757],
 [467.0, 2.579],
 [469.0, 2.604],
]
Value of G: 2.761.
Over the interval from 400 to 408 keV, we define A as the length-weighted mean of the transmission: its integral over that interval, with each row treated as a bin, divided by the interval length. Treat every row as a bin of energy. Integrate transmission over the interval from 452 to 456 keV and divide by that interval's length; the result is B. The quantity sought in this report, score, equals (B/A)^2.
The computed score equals 1.8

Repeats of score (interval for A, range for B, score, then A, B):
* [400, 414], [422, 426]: 1.7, 1.94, 2.6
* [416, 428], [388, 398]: 1.0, 2.31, 2.4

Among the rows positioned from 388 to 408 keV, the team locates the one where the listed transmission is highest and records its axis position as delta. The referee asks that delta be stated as 391.0 keV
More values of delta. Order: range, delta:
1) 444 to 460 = 445.0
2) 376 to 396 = 377.0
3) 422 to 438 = 433.0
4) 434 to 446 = 443.0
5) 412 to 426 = 425.0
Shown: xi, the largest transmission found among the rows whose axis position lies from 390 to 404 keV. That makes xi 2.404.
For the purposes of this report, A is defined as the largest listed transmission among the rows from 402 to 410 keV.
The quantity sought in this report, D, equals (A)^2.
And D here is 4.6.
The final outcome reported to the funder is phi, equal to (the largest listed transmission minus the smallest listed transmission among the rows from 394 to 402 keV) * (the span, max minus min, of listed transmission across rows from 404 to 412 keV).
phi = 0.017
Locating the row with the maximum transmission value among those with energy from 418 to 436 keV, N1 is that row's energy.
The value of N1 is 433.0 keV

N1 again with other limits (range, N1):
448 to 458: 449.0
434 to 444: 443.0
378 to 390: 381.0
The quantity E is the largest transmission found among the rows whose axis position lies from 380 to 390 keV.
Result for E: 2.557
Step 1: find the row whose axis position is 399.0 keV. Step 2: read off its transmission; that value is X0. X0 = 2.295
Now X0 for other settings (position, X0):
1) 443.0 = 3.182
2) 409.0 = 1.831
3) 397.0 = 2.32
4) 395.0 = 2.328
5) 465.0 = 2.757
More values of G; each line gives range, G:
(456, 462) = 2.974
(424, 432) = 2.825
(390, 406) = 2.404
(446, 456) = 3.053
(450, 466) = 2.974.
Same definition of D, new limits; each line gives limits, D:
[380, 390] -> 6.5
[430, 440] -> 9.1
